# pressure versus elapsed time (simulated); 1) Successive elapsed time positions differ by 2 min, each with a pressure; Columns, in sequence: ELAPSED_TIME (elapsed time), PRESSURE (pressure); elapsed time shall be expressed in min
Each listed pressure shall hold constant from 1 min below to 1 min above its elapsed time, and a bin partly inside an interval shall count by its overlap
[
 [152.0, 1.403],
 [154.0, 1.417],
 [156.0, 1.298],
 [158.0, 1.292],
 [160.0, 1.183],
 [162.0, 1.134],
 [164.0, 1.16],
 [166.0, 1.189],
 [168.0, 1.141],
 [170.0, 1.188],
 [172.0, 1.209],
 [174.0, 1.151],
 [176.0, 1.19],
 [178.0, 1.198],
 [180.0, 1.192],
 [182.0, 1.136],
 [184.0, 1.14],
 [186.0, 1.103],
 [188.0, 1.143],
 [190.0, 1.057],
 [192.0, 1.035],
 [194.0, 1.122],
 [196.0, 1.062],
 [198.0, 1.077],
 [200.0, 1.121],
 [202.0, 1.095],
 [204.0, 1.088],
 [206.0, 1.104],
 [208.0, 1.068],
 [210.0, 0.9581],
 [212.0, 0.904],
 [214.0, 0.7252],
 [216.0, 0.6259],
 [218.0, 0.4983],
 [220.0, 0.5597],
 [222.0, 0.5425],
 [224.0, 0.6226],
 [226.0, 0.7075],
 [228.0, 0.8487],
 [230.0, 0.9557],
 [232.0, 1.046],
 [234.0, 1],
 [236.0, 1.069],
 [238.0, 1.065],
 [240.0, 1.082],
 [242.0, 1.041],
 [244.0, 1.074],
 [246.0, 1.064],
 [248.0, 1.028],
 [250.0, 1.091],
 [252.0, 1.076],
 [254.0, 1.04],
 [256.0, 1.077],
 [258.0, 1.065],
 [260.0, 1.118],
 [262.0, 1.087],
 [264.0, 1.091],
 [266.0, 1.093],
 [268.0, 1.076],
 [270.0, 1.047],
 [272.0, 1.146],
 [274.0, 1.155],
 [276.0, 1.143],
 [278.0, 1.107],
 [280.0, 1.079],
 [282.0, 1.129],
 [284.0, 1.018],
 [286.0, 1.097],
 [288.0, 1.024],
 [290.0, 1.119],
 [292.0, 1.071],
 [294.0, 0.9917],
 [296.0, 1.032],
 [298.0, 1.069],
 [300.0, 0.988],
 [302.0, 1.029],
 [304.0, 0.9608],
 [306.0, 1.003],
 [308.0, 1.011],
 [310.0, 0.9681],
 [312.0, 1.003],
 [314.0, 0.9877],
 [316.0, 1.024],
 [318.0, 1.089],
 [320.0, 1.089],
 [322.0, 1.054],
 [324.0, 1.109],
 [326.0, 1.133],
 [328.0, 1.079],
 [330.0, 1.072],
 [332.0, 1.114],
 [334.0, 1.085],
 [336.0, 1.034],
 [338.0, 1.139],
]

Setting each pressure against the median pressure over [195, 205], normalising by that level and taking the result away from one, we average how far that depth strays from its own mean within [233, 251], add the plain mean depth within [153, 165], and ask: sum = -0.13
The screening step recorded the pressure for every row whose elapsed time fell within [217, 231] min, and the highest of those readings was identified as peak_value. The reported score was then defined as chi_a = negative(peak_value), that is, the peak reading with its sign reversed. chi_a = -0.96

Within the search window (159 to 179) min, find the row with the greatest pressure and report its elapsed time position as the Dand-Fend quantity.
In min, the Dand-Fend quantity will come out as 172.0 min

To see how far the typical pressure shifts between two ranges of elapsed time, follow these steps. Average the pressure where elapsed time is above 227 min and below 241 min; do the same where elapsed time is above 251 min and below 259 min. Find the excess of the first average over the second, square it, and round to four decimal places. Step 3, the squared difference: 0.0030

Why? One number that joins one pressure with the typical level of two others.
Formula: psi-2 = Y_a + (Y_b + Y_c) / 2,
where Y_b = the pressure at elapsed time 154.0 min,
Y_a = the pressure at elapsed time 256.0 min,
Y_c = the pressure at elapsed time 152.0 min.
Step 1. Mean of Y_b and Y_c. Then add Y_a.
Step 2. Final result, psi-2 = 2.49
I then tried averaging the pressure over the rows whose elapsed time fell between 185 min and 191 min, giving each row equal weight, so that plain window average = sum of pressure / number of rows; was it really 1.10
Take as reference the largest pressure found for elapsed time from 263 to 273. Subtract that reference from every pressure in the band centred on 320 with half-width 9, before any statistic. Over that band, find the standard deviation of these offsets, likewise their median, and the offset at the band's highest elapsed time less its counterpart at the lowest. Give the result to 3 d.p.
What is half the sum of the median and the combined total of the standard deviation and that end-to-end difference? 0.028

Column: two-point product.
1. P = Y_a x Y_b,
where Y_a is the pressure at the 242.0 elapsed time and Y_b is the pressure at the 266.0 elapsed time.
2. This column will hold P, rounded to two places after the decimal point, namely 1.14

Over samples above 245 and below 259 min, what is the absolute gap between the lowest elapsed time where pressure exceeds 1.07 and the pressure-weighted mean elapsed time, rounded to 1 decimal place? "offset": 2.0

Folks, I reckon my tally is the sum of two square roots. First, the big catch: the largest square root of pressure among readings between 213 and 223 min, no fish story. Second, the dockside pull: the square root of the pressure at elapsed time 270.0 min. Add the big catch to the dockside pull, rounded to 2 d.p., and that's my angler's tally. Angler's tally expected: 1.87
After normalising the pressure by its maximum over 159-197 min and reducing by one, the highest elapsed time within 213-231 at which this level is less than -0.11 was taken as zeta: 230.0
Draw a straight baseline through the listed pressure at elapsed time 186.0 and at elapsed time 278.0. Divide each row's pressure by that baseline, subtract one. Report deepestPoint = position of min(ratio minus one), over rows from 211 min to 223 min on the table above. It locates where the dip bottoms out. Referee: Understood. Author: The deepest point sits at 218.0 min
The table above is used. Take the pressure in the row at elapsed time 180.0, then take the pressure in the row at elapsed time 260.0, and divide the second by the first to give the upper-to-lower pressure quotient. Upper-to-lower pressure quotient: 0.94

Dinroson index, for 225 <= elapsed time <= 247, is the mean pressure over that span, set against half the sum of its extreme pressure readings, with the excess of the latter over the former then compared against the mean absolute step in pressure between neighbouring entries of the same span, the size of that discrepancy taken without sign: 0.157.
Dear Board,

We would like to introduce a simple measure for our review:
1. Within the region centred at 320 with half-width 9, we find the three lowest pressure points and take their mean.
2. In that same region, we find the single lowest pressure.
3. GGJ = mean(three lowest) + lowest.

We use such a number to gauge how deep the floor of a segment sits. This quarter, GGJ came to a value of 1.99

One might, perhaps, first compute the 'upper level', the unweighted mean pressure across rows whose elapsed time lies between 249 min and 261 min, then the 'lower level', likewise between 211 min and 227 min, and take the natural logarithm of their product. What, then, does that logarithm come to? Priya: -0.36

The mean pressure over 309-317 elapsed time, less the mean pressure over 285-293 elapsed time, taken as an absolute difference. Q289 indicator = 0.08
